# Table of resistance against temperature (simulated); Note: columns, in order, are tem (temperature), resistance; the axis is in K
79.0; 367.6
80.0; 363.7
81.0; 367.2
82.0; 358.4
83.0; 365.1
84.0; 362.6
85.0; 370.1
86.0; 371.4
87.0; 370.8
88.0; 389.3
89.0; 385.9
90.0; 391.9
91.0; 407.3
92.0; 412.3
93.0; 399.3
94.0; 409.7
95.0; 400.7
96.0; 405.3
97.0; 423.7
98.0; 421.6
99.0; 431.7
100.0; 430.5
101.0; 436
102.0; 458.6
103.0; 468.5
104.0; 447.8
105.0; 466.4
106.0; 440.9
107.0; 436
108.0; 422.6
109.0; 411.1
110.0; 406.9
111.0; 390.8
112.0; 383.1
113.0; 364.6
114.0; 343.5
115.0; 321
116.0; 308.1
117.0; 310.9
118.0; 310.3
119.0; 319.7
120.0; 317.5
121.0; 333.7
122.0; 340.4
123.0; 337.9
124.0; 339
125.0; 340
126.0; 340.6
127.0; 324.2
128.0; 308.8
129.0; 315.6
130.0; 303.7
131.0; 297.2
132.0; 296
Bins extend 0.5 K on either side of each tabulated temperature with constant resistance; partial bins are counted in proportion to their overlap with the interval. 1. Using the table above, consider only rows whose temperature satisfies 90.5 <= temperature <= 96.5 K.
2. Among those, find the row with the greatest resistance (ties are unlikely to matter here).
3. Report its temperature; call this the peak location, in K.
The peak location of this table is 92.0 K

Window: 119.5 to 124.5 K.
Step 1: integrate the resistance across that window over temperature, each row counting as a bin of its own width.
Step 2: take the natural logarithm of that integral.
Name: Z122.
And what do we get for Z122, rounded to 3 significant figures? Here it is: 7.42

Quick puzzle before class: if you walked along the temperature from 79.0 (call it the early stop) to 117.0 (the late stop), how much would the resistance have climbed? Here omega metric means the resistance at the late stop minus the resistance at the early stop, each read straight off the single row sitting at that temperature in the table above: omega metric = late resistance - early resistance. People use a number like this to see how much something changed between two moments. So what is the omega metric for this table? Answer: -57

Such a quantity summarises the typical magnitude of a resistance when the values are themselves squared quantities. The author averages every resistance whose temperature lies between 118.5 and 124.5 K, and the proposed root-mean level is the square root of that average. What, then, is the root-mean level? 18.2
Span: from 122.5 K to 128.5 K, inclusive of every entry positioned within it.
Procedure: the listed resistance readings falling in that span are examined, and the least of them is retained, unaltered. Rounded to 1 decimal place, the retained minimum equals 308.8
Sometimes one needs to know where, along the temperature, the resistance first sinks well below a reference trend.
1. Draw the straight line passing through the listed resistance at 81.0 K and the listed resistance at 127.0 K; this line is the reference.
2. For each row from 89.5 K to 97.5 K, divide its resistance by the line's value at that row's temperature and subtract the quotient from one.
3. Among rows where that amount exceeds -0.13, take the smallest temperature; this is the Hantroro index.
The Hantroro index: 90.0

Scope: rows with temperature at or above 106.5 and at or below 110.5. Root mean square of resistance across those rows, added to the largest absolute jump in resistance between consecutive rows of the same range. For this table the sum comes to 433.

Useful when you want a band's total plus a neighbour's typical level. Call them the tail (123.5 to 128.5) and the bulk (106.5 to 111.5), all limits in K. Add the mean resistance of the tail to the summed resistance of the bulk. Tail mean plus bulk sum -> 2398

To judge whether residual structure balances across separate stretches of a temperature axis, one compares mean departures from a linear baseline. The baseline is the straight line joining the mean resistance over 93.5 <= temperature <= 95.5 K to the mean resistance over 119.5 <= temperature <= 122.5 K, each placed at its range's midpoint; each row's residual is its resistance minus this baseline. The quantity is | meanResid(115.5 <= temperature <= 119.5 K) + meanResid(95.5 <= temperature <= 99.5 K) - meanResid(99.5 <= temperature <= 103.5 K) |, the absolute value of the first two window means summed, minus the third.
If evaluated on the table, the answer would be 67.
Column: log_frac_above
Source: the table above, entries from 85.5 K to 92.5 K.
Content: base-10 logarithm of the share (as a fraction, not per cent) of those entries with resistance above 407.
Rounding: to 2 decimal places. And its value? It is -0.54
